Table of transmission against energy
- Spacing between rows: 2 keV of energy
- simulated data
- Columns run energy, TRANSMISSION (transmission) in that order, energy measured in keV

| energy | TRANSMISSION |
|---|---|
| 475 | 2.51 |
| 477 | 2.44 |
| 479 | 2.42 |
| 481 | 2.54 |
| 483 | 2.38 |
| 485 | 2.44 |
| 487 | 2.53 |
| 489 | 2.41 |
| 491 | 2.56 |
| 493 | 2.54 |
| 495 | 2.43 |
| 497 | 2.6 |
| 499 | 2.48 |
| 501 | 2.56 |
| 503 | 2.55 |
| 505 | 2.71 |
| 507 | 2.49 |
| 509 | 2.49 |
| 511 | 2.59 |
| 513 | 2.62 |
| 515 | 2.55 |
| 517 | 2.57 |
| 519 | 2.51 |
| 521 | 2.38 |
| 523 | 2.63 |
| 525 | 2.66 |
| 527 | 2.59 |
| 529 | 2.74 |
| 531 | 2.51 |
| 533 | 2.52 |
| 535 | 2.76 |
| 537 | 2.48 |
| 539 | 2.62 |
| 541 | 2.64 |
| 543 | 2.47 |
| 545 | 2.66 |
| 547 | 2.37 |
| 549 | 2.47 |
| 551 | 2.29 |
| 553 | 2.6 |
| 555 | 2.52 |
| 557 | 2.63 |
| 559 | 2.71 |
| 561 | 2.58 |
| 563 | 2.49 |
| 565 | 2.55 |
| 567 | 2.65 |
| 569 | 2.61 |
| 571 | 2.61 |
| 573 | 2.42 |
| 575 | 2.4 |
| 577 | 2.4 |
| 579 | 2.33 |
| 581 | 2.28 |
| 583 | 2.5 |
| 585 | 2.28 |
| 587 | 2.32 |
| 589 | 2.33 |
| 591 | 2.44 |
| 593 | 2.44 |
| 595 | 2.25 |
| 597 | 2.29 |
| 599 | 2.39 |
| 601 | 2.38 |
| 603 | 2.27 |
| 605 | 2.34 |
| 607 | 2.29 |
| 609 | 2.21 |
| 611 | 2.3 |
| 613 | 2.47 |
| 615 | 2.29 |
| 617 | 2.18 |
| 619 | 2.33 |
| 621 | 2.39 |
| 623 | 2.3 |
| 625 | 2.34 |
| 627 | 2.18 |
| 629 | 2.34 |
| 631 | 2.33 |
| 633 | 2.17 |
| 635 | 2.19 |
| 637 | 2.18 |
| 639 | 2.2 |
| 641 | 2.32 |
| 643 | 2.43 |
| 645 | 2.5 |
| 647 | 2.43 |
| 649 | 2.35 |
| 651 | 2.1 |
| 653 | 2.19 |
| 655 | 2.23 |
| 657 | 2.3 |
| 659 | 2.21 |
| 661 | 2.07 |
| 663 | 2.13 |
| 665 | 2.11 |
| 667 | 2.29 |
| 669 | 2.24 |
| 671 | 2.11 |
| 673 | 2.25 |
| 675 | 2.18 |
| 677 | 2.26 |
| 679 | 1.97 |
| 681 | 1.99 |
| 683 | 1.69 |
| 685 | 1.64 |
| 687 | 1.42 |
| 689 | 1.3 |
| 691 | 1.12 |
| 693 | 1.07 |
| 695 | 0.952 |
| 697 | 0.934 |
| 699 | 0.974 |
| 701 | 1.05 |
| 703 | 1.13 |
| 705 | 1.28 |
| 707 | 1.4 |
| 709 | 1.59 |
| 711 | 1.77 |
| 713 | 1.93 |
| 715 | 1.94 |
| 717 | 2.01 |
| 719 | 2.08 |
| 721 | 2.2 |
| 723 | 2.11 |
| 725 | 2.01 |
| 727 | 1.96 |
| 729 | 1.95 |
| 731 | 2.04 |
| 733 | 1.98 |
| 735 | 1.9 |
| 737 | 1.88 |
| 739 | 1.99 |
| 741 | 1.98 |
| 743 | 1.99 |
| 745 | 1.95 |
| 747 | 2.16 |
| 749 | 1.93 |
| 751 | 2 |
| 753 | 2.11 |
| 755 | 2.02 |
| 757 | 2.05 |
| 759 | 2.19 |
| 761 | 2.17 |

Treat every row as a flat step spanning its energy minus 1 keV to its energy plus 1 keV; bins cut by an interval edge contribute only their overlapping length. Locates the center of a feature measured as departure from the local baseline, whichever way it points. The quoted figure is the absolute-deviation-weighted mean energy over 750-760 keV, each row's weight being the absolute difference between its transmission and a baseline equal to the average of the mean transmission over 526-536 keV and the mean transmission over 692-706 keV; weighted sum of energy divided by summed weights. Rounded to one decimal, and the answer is 755.5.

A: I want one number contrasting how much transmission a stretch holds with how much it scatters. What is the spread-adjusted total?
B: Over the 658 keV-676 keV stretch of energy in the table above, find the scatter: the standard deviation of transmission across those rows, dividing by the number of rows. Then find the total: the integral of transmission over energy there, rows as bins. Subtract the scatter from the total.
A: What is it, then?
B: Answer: 39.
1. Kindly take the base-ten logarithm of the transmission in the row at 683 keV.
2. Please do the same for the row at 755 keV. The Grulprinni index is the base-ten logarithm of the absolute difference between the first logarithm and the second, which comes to -1.11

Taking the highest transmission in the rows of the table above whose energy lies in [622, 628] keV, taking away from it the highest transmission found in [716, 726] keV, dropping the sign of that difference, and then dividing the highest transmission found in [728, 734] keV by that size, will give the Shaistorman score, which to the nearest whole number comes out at 15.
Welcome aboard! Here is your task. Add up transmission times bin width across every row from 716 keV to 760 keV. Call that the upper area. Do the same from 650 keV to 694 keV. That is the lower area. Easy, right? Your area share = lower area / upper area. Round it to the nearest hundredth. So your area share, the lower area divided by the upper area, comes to 0.96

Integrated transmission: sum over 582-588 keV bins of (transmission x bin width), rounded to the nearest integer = 14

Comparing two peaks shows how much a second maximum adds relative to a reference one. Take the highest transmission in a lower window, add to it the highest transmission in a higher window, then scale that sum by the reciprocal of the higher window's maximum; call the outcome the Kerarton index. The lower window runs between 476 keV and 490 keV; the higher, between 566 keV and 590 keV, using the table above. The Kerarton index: 1.96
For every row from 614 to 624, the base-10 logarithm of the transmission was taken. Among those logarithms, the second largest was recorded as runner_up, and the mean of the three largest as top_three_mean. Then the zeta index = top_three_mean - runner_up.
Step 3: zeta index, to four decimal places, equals 0.0018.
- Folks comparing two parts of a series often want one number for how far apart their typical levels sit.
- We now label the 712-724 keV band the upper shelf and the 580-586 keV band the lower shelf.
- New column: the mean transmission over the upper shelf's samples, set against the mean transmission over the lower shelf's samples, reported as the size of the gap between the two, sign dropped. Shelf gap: 0.31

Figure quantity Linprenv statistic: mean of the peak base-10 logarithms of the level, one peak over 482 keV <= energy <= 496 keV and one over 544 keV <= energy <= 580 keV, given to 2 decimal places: 0.42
